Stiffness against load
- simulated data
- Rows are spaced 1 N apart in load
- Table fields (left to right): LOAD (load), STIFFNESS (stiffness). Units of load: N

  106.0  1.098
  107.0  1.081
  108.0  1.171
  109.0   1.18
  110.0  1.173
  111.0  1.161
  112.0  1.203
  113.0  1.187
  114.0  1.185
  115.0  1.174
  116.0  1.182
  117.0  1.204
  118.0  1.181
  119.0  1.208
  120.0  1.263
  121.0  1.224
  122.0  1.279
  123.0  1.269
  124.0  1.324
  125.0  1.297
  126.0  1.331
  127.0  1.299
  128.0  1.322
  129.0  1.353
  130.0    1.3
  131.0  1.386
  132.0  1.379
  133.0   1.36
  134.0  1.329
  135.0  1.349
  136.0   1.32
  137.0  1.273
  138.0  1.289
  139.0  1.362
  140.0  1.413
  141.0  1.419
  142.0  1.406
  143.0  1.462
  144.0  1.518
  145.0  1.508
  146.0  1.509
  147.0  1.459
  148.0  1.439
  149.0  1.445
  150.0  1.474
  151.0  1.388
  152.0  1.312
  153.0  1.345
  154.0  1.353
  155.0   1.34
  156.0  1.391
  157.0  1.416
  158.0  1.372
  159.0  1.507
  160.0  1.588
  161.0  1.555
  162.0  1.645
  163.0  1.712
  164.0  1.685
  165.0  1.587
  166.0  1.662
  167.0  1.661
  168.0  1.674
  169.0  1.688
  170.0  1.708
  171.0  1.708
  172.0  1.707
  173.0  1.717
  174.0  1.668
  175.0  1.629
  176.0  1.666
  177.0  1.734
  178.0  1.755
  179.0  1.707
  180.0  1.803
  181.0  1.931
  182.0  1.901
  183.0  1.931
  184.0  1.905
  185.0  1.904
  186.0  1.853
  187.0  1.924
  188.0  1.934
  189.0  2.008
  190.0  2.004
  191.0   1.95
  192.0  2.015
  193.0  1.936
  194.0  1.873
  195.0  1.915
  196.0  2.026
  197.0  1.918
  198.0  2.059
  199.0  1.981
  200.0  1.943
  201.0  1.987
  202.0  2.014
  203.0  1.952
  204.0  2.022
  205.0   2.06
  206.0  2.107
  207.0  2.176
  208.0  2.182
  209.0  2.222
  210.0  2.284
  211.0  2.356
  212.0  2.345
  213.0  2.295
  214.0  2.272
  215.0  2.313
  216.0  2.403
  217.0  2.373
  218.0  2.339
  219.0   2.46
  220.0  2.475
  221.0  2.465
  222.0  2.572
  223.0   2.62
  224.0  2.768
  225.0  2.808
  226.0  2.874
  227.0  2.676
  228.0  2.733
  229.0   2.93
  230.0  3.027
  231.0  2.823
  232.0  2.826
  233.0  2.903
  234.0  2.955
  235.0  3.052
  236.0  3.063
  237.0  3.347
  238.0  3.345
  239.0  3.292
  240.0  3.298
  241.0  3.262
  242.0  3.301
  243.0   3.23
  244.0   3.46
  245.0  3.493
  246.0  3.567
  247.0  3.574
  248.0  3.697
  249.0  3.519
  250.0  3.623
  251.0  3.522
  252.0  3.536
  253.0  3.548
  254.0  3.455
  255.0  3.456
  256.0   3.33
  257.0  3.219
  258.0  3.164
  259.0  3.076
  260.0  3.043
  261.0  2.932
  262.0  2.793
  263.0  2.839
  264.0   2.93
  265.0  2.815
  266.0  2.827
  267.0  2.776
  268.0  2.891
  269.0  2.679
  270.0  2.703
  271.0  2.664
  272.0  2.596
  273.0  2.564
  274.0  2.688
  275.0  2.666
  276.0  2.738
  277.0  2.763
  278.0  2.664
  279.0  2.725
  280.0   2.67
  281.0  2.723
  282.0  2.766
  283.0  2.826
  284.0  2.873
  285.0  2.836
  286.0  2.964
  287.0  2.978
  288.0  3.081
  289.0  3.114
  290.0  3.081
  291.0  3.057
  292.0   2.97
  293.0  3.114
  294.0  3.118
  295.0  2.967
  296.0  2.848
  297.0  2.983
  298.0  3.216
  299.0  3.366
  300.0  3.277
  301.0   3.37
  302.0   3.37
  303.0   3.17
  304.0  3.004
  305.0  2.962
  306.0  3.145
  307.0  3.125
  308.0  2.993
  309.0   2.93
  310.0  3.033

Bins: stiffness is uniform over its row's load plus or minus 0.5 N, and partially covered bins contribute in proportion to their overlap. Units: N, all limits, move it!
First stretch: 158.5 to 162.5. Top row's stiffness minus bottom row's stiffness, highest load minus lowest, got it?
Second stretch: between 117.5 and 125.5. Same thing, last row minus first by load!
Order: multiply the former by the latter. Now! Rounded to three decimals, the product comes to 0.016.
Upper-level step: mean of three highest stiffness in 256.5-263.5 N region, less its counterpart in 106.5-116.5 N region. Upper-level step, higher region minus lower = 2.0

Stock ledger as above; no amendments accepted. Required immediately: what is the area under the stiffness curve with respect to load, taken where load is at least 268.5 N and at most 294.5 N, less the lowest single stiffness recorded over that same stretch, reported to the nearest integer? 71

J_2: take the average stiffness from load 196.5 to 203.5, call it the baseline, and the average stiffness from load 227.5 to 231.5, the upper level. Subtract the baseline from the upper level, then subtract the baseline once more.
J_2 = -1.1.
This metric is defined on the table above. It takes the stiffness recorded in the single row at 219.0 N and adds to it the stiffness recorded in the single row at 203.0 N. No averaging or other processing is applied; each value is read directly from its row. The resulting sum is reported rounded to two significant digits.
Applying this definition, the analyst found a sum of 4.4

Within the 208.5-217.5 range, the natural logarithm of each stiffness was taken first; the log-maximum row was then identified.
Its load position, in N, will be 216.0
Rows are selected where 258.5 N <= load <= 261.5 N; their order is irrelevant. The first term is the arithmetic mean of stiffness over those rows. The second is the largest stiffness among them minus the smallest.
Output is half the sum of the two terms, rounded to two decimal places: 1.58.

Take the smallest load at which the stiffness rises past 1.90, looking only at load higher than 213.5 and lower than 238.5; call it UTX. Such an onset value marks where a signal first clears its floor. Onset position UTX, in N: 214.0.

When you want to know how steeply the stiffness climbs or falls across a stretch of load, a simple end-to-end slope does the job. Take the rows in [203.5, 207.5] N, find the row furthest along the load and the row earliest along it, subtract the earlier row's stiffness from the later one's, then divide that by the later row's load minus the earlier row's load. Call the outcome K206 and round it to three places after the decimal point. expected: 0.051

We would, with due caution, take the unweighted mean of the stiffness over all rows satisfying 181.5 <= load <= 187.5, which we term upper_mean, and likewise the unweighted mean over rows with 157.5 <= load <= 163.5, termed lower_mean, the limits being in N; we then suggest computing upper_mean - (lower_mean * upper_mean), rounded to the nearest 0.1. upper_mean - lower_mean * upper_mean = -1.1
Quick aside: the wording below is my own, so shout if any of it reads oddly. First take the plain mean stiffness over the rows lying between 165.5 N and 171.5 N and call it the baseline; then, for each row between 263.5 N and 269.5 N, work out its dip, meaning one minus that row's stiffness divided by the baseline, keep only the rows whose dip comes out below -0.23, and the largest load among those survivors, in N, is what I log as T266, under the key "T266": 269.0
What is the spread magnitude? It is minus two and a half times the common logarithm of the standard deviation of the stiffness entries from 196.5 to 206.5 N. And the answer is 3.1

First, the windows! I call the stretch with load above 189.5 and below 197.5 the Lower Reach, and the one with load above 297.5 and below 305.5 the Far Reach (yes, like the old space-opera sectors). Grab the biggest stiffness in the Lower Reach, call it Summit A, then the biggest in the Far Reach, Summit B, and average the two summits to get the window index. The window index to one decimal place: 2.7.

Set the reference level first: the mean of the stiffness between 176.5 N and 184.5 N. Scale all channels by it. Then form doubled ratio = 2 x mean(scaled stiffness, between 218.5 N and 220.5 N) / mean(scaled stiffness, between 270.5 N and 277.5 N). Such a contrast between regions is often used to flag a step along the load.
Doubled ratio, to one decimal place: 1.8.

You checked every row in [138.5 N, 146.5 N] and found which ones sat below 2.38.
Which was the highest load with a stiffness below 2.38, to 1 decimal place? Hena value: 146.0 N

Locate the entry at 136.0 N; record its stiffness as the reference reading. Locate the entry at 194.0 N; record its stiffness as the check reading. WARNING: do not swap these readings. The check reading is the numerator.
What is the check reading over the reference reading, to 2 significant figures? 1.4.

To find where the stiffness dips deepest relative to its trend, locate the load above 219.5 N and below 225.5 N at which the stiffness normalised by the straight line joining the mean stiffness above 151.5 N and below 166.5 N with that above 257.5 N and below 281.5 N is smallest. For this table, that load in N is 221.0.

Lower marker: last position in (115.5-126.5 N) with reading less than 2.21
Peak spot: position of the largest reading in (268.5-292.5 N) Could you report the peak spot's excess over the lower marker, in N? 163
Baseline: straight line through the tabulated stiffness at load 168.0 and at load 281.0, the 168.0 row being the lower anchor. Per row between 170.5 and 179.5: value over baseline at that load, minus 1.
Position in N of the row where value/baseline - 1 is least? 175.0 N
